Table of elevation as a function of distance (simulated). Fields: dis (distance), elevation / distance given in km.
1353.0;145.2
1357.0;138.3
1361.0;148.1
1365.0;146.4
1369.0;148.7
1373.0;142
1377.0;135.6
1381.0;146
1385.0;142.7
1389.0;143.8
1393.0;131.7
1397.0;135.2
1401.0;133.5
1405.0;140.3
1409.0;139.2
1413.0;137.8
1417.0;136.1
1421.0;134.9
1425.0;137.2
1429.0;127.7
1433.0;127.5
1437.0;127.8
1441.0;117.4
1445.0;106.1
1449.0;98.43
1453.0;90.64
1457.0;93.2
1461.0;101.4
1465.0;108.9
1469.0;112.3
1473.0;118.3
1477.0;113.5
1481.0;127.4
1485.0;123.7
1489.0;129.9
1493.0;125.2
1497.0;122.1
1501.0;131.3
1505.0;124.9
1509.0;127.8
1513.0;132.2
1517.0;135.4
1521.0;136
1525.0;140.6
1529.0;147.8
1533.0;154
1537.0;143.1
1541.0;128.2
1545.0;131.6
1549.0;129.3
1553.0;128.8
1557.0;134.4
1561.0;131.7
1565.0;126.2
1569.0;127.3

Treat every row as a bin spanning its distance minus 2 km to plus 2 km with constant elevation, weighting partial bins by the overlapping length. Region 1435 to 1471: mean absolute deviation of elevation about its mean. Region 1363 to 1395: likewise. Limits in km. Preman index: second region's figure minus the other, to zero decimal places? -5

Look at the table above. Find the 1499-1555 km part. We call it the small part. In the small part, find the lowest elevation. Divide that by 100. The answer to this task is 1.25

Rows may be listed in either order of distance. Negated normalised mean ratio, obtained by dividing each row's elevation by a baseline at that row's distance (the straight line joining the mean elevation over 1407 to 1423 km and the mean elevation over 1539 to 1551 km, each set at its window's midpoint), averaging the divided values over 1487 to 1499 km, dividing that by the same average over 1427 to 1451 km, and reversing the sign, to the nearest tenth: -1.1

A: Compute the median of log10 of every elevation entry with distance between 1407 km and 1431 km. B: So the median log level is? 2.14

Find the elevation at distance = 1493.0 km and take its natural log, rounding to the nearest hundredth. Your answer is 4.83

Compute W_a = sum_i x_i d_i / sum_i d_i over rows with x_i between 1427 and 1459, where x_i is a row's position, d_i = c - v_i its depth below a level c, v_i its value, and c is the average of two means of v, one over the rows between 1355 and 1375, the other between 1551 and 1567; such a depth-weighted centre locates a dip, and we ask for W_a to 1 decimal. 1448.0 km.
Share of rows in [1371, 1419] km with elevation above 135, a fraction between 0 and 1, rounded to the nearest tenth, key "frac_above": 0.8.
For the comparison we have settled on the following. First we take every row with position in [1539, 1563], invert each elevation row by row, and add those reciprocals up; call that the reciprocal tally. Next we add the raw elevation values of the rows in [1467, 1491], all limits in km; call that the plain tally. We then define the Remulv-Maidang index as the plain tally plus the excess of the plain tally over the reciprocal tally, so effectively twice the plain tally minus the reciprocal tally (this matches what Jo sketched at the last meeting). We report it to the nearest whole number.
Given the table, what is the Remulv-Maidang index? 1450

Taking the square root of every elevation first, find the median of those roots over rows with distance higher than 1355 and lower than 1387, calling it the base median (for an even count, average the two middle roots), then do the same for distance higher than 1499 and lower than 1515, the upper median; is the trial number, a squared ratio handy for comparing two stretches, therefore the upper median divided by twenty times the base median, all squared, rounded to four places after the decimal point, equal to 0.0022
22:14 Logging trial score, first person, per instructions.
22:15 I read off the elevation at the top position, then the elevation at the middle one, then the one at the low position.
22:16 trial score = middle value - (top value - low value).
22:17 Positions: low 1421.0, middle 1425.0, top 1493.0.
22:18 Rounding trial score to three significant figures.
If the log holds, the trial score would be 147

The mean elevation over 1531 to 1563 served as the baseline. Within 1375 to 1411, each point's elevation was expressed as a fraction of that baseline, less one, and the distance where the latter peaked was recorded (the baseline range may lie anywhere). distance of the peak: 1381.0 km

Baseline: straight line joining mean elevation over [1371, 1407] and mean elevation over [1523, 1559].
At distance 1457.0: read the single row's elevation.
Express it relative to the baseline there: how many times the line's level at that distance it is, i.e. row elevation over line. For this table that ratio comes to 0.67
